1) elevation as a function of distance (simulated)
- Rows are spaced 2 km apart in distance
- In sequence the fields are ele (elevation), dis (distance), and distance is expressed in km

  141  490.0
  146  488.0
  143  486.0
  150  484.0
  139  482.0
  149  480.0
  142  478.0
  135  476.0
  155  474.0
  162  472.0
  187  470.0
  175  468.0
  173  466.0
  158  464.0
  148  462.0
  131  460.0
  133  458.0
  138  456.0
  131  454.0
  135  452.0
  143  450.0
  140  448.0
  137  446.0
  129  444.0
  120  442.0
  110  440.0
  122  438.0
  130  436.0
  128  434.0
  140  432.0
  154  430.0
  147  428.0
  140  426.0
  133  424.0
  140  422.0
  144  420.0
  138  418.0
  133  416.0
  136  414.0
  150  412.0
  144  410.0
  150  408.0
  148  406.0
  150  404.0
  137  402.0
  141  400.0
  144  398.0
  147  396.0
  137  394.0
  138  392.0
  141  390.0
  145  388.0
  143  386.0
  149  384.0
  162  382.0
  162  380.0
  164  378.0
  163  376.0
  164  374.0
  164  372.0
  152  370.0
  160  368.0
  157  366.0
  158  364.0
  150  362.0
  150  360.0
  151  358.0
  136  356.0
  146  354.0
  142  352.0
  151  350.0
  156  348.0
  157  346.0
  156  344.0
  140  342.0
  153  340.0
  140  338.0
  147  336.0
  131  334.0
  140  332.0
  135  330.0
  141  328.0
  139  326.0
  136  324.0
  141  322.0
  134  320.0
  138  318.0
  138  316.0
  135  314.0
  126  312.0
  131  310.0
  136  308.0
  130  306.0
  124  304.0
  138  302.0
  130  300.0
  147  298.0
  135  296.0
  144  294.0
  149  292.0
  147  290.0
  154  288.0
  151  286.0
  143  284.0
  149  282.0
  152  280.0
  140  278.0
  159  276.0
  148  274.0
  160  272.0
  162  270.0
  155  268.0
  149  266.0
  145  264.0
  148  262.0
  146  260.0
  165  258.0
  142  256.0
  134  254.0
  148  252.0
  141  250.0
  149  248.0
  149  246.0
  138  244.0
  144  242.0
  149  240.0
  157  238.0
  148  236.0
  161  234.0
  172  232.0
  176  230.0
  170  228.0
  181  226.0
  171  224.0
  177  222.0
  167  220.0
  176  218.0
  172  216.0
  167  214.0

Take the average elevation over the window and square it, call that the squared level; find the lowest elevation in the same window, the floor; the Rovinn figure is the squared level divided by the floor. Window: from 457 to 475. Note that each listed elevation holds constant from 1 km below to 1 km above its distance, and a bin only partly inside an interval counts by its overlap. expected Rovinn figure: 191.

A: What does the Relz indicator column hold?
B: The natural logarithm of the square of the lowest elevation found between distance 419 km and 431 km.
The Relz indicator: 9.8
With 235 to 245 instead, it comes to 9.9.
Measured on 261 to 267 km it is 10.0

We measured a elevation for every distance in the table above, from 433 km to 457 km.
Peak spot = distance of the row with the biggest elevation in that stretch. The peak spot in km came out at 450.0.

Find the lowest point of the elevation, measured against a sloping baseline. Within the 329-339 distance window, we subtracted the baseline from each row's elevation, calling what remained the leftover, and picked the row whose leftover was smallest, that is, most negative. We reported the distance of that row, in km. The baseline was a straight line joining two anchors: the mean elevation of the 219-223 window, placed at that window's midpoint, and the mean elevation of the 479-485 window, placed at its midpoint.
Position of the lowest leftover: 334.0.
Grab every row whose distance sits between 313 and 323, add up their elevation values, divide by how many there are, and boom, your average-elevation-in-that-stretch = 137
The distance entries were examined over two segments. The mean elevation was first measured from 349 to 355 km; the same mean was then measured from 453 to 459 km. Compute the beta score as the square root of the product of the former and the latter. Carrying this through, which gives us 140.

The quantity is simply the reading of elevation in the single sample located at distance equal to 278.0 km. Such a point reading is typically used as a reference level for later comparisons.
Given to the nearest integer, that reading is 140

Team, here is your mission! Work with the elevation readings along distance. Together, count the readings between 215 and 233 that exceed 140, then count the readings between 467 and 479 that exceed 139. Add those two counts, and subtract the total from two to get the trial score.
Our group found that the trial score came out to -12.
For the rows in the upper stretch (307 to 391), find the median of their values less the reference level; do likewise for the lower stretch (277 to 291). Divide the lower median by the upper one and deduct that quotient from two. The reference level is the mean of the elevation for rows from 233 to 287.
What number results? 1.91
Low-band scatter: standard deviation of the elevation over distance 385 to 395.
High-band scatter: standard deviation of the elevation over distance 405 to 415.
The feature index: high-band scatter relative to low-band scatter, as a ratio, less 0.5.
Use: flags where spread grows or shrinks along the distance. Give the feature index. 1.3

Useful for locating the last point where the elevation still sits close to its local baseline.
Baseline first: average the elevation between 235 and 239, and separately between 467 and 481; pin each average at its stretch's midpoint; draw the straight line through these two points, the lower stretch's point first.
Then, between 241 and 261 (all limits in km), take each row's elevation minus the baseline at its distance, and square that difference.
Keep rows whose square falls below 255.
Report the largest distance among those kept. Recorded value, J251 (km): 260.0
